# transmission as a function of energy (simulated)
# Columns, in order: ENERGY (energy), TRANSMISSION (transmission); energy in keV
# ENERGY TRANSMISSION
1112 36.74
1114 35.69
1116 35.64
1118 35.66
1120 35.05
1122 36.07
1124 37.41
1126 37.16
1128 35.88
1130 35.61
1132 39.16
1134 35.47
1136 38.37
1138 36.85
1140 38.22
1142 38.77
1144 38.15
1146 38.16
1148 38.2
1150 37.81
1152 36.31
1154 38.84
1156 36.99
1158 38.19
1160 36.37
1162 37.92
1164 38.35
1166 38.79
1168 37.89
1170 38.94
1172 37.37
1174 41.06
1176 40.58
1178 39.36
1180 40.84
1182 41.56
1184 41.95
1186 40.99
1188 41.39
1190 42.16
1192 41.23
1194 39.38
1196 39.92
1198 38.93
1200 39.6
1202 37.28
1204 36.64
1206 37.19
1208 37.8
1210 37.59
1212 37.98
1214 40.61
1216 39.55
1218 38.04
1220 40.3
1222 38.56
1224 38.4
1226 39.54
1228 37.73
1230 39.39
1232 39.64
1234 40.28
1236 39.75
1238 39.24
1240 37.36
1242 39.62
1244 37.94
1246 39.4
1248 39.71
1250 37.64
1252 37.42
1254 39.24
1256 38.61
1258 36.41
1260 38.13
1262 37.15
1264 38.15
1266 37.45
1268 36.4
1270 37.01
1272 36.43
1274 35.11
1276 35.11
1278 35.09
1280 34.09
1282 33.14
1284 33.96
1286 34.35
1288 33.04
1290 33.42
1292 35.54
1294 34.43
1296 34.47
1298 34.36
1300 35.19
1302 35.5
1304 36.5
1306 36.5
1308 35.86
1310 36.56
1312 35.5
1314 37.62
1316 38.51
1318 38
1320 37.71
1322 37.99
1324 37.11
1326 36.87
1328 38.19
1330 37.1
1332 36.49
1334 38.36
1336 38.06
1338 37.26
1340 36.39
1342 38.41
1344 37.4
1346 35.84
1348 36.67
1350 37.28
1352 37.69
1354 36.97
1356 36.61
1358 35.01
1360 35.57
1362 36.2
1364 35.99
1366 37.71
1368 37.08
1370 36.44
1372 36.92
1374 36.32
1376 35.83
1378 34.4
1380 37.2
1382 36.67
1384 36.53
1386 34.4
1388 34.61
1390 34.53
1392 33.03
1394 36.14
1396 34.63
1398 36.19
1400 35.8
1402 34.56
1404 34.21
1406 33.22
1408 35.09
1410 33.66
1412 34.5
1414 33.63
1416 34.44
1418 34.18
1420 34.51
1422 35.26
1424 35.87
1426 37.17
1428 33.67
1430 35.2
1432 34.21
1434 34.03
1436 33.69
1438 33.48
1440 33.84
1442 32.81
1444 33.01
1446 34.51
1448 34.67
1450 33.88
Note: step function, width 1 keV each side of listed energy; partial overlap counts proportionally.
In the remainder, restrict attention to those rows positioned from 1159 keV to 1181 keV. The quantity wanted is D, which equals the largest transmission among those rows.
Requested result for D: 41.06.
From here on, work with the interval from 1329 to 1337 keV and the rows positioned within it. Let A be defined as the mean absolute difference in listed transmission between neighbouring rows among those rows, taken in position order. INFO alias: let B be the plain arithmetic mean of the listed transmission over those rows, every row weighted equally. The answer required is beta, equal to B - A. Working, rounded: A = 0.9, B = 37.5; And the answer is 36.6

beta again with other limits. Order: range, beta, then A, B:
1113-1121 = 35.3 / 0.2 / 35.5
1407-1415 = 33.2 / 1.0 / 34.2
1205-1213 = 37.2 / 0.4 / 37.6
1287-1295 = 32.9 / 1.2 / 34.1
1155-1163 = 35.8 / 1.5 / 37.4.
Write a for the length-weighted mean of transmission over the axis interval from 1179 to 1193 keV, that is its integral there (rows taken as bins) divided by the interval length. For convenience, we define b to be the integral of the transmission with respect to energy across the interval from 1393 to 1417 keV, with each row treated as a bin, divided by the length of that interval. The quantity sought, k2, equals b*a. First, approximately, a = 41.4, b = 34.7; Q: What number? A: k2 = 1437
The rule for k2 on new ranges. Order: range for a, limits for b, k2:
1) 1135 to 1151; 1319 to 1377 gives 1406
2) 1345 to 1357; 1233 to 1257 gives 1431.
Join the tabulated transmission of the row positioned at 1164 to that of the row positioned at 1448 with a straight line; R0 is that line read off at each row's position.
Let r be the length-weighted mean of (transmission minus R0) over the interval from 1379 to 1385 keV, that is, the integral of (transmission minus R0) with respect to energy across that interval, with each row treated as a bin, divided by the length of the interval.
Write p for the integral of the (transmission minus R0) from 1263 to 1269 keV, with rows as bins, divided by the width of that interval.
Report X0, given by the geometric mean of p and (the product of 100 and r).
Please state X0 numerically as 6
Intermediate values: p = 0.3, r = 1.3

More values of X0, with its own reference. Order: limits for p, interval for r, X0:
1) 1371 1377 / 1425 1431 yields 6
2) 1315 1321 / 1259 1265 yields 11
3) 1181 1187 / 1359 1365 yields 7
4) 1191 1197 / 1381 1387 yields 9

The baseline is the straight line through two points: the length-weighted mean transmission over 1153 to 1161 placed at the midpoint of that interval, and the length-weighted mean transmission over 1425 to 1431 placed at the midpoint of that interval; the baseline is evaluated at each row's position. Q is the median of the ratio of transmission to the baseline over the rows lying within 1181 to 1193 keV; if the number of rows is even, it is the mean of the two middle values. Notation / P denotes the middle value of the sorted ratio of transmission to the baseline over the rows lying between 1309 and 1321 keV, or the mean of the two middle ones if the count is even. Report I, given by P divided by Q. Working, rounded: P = 1.039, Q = 1.11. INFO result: 0.94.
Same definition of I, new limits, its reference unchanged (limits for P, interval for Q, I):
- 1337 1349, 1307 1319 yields 1.00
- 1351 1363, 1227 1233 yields 0.95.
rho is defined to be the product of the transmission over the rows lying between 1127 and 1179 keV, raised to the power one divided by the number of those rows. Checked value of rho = 38.0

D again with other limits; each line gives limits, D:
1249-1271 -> 39.24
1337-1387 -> 38.41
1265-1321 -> 38.51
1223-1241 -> 40.28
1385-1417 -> 36.19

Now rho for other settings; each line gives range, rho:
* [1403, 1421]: 34.2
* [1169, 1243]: 39.4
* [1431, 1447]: 33.7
